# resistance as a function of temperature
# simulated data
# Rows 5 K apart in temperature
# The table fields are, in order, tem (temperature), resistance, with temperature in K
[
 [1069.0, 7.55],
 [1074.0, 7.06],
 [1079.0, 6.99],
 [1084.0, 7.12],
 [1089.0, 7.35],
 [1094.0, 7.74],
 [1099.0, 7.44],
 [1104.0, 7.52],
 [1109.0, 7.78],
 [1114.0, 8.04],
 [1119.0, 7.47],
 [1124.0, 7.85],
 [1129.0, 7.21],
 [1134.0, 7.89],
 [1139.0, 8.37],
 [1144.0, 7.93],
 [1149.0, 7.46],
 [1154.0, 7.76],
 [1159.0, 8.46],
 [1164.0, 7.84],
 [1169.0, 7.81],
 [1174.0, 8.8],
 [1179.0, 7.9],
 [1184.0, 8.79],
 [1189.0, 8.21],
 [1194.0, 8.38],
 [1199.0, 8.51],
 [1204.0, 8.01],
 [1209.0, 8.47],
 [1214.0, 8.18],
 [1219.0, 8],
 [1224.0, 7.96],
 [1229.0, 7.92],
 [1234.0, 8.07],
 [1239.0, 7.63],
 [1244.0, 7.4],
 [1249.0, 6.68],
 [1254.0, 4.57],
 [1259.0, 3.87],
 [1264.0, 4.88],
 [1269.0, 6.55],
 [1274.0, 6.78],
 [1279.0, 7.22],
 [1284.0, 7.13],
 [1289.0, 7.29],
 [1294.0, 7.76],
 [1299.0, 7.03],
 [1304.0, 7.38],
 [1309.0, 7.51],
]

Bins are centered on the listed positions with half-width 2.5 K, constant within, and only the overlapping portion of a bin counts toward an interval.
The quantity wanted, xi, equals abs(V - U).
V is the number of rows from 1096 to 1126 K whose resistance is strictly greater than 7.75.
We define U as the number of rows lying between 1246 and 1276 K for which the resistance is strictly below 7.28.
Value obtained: 3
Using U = 6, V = 3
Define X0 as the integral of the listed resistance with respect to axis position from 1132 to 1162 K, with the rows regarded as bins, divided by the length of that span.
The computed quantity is 8.0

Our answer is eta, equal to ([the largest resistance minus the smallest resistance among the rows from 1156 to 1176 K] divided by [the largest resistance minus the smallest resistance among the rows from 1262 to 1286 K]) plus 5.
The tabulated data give 5.4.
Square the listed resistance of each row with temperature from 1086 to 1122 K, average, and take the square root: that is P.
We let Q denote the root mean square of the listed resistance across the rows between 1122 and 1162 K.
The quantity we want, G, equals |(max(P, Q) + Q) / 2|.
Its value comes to 7.88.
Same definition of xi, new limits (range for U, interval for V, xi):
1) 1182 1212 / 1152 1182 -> 6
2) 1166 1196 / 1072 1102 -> 0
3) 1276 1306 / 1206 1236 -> 3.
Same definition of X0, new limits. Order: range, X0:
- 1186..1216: 8.3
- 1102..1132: 7.7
